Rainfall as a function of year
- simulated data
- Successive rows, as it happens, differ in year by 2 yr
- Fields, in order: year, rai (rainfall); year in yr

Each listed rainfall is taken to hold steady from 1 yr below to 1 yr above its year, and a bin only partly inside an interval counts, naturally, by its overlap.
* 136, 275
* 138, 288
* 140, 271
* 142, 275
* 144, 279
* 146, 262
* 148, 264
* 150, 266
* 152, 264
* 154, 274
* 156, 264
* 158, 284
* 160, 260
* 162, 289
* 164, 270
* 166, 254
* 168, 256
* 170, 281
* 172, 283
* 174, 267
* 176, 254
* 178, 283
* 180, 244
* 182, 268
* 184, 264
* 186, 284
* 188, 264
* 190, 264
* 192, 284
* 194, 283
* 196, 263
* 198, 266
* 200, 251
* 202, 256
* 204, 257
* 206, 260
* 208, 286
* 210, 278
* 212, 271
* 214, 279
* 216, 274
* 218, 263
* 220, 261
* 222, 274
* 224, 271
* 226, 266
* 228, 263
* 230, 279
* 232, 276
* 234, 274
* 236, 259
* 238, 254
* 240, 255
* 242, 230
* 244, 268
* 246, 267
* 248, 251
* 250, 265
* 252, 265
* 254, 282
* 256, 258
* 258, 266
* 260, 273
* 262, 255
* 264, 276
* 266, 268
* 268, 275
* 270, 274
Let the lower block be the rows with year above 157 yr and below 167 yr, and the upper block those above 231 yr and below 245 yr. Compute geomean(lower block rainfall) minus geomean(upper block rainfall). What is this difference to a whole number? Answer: 12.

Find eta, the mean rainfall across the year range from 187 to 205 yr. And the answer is 265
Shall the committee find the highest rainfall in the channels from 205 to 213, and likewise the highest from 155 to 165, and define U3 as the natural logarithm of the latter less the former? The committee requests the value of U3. 1.10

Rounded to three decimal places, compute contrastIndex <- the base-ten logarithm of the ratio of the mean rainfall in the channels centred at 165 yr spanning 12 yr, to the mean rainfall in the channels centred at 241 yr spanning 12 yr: 0.021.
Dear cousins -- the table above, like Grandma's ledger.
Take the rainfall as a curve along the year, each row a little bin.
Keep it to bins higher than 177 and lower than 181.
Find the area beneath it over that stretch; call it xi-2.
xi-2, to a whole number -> 1054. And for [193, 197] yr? 1092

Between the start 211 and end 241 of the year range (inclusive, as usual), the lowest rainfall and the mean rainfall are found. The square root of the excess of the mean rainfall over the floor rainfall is 3.7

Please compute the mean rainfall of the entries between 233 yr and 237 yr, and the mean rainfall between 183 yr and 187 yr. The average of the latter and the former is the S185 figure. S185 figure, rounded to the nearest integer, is 270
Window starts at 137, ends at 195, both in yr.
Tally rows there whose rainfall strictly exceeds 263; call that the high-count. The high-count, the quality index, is 23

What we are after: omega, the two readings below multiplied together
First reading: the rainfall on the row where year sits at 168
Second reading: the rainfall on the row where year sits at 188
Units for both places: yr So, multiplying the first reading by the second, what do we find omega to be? 67584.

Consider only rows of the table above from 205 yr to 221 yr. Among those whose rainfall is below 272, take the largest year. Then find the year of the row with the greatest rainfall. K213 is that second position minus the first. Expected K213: -12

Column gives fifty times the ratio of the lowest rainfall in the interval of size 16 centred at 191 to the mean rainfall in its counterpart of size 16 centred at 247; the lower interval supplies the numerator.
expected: 50.5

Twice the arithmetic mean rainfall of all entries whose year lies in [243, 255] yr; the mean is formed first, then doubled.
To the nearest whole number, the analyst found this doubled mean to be 533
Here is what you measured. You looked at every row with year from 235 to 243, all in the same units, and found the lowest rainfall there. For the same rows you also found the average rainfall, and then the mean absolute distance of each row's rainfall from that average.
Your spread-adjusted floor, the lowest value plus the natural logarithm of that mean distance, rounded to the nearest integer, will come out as 232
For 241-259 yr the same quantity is 232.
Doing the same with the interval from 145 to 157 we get 263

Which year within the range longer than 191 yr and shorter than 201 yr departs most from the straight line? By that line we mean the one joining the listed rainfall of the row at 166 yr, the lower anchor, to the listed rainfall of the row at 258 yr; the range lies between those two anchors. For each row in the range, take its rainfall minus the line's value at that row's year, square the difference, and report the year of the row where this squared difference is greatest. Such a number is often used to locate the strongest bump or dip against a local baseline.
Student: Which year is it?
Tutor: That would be 192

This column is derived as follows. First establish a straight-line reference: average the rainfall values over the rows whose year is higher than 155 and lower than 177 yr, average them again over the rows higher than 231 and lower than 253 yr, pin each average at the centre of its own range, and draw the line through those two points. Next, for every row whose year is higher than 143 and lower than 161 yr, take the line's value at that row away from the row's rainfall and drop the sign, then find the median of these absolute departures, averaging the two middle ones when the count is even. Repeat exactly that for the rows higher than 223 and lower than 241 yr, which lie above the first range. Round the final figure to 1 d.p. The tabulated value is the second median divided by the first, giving 1.0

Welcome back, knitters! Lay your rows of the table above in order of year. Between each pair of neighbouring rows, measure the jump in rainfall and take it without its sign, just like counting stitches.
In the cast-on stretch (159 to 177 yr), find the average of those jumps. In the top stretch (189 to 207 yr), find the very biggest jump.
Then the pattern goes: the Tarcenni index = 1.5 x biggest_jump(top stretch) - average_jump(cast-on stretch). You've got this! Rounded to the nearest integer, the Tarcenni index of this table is 15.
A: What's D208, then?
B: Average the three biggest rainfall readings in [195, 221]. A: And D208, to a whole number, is 281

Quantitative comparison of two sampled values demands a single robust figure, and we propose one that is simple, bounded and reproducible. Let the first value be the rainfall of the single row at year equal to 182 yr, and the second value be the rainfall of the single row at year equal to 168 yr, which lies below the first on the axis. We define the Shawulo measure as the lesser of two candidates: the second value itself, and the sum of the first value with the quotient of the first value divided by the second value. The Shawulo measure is 256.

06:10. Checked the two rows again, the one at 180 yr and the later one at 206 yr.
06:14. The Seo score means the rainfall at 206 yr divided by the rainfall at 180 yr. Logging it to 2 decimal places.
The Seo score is 1.07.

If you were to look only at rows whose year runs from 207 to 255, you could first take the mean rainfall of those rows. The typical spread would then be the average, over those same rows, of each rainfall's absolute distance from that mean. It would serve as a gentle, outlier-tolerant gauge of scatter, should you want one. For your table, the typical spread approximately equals 8.9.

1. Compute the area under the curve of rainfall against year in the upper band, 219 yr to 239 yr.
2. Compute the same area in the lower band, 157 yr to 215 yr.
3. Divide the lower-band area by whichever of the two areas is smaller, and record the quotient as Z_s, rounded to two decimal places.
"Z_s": 2.91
